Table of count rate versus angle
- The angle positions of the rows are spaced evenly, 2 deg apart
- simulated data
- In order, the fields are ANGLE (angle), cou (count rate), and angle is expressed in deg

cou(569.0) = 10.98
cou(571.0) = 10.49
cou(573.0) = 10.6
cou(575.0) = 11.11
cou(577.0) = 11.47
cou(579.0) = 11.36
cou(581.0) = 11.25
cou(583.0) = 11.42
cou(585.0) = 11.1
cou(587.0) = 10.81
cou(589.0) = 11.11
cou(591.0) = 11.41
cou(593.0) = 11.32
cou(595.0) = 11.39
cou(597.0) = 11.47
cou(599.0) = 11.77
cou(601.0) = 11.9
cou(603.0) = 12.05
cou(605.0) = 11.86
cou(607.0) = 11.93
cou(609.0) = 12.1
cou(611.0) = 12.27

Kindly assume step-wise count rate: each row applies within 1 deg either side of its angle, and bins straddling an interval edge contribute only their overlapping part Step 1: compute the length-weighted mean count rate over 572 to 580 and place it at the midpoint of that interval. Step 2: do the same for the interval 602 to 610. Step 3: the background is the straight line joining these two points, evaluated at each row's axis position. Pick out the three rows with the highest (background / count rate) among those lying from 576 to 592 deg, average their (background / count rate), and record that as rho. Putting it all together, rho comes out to 1.04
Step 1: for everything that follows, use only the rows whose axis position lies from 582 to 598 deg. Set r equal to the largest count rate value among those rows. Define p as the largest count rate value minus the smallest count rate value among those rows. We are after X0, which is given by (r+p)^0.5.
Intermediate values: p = 0.66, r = 11.47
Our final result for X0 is 3.48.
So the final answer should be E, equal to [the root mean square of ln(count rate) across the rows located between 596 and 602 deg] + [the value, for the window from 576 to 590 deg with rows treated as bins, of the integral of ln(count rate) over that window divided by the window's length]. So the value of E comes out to 4.88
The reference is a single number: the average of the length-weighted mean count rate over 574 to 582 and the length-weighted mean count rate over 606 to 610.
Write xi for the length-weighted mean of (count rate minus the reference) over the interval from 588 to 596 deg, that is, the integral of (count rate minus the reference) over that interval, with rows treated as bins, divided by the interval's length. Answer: -0.35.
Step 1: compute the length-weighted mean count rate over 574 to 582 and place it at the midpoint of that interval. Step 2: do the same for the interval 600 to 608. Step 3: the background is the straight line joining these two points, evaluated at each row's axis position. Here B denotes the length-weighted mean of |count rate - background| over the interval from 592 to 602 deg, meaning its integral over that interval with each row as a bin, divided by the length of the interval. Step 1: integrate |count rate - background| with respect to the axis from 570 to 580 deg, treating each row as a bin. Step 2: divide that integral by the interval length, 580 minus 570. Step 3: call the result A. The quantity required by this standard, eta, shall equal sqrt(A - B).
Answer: 0.321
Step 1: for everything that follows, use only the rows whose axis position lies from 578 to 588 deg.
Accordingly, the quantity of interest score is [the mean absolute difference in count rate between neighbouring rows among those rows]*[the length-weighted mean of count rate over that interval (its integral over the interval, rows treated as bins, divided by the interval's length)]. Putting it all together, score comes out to 2.5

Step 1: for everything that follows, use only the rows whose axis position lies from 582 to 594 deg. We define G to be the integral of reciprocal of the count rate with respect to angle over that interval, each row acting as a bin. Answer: 1.07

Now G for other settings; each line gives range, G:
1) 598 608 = 0.84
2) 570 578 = 0.73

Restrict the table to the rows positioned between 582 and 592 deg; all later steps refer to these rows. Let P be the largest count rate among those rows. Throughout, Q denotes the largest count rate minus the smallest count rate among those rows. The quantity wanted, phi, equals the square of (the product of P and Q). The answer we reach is 49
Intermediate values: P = 11.42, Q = 0.61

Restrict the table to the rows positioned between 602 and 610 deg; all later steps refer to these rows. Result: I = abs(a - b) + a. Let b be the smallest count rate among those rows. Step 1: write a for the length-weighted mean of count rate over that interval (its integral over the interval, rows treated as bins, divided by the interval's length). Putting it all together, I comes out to 12.1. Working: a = 12.0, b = 11.86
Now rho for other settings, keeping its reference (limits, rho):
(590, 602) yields 1.02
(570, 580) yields 1.03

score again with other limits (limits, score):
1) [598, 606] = 1.9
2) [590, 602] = 1.5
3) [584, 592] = 3.3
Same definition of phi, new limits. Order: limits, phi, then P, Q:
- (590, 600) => 28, 11.77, 0.45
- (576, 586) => 18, 11.47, 0.37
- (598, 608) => 11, 12.05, 0.28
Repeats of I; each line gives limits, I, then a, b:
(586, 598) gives 11.7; 11.3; 10.81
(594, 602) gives 11.9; 11.6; 11.39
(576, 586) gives 11.5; 11.3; 11.1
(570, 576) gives 11.0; 10.7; 10.49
